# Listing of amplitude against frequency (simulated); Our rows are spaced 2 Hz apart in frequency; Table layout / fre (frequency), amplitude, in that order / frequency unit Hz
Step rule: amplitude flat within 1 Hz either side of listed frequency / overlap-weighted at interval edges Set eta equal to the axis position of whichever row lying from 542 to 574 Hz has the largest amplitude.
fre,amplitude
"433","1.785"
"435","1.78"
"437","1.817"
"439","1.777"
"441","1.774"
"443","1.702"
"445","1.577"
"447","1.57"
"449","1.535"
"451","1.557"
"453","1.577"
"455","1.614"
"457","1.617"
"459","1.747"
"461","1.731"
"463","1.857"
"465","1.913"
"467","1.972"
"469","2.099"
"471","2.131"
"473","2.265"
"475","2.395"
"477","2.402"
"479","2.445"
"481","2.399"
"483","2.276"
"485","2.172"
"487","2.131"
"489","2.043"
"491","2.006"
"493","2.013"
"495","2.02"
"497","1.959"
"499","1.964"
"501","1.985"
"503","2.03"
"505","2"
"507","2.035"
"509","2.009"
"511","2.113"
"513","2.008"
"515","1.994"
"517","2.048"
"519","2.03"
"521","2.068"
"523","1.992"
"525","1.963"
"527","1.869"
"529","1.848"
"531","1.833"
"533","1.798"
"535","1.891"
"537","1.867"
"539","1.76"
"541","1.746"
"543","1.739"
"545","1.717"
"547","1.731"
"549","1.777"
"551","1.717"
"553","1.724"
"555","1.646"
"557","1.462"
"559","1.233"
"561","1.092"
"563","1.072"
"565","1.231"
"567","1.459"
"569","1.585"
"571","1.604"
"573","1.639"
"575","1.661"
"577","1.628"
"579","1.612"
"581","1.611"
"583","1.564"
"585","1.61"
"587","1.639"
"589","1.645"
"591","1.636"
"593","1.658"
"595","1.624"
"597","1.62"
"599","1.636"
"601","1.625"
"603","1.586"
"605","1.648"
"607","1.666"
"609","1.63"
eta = 549 Hz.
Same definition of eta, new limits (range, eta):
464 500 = 479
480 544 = 481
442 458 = 443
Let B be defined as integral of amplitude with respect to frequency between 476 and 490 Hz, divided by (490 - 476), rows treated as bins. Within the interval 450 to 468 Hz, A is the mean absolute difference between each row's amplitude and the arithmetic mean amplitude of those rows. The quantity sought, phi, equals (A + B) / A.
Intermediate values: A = 0.12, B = 2.27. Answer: 19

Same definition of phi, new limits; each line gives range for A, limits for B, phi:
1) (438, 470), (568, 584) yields 13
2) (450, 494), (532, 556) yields 9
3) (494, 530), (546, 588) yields 36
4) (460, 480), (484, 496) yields 11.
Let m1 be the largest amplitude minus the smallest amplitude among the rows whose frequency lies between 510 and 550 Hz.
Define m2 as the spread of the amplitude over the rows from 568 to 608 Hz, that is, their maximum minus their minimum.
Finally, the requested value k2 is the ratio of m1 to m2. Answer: 3.9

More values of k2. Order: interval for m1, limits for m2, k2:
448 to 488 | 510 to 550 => 2.3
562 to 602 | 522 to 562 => 0.7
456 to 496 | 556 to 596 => 1.4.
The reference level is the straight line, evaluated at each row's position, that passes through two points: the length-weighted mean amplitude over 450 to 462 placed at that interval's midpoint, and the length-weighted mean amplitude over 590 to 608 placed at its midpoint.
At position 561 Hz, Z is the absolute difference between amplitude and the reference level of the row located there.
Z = 0.54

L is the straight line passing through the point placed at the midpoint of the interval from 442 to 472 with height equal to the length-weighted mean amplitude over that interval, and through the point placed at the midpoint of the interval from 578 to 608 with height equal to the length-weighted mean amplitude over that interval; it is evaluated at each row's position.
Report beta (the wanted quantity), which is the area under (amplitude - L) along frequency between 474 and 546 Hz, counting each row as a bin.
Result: 22.8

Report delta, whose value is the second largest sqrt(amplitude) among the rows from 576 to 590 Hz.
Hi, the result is 1.28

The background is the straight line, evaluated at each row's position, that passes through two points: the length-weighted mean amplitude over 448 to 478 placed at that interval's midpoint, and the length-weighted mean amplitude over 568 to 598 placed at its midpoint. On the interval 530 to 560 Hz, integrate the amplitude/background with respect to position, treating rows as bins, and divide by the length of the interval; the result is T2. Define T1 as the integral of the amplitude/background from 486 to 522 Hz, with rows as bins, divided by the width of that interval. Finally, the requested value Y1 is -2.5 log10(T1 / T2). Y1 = -0.13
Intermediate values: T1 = 1.12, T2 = 1.00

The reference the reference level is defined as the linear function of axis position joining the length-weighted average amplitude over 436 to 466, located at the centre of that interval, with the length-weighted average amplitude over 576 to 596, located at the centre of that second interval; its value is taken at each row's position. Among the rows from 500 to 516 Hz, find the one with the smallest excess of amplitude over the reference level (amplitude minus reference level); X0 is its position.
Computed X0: 501 Hz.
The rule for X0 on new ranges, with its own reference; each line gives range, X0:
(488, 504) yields 497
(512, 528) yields 527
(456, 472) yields 457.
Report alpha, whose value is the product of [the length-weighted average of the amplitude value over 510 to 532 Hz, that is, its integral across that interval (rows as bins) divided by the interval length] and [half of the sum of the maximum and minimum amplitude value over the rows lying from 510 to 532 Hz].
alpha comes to 3.9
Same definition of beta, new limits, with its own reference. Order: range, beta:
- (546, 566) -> -3.8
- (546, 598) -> -4.5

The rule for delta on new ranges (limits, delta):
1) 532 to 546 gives 1.37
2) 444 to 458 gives 1.27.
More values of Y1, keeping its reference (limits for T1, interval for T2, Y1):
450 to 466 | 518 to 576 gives 0.11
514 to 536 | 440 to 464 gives -0.27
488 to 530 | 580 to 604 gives -0.11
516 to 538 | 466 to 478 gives 0.07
